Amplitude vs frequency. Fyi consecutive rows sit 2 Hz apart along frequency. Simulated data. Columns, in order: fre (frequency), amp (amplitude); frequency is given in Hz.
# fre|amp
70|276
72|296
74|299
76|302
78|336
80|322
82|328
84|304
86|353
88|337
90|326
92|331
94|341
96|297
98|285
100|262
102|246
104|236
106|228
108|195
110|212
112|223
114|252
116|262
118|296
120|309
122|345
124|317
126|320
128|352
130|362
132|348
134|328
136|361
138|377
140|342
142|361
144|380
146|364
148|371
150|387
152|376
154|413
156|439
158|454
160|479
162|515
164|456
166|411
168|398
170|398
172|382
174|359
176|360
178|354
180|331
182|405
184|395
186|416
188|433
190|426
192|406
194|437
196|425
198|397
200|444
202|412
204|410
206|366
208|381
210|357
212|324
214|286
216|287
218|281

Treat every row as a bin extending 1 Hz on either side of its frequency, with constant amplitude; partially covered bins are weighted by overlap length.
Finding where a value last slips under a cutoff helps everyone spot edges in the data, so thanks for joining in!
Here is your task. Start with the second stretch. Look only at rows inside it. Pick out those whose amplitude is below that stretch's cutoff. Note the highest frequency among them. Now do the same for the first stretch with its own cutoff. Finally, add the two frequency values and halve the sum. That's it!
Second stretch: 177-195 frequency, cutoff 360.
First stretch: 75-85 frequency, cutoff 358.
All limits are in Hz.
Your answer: 132 Hz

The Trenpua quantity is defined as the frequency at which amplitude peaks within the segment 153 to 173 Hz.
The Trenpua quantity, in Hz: 162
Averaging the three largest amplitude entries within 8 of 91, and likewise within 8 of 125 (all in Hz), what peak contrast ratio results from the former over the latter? 0.97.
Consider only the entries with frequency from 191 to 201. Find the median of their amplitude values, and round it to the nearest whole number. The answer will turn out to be 425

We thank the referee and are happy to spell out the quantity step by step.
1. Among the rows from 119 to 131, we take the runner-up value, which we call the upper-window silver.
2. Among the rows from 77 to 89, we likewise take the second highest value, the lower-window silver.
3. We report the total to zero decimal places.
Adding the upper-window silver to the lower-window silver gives 689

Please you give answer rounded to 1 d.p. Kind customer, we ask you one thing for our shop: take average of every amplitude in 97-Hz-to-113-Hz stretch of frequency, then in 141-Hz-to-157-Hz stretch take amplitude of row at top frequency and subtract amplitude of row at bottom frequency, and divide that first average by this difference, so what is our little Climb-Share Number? 3.0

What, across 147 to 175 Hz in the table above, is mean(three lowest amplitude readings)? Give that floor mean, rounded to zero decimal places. 369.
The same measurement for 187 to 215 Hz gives 322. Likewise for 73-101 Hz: 281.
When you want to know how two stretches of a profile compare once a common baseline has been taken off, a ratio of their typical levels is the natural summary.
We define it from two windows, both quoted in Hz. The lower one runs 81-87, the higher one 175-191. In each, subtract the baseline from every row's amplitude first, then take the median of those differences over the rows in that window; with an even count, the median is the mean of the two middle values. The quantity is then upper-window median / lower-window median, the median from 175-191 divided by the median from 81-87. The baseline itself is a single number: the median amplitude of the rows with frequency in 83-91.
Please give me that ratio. -20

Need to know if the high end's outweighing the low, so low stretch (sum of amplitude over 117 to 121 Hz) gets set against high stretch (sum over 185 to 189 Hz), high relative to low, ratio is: 1.4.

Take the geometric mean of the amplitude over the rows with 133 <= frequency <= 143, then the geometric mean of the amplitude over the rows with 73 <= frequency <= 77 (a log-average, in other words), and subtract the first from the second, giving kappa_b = -53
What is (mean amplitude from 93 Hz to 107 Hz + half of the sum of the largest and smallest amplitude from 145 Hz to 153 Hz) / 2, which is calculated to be 323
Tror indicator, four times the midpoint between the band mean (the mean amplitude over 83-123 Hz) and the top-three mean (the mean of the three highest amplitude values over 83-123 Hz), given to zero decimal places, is 1257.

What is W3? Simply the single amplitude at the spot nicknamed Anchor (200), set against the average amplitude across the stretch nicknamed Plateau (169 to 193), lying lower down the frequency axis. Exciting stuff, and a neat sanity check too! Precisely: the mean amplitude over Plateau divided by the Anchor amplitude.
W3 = 0.88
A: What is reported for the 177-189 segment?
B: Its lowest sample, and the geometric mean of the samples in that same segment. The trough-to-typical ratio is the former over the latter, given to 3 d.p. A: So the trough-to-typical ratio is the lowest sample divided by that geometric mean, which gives 0.855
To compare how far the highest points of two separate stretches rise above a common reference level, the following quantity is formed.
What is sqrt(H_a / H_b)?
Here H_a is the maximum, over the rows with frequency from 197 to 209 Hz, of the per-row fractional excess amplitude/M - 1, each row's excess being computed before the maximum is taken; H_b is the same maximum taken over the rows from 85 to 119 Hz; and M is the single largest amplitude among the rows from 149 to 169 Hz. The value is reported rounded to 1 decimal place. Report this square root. 0.7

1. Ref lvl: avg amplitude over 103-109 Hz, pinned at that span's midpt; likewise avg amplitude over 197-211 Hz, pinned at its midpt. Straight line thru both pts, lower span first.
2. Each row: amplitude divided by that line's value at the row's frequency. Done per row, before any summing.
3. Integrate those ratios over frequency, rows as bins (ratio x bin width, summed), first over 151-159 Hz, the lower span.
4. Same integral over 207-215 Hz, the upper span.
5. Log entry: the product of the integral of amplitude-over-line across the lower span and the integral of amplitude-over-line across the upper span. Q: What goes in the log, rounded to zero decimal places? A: 72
